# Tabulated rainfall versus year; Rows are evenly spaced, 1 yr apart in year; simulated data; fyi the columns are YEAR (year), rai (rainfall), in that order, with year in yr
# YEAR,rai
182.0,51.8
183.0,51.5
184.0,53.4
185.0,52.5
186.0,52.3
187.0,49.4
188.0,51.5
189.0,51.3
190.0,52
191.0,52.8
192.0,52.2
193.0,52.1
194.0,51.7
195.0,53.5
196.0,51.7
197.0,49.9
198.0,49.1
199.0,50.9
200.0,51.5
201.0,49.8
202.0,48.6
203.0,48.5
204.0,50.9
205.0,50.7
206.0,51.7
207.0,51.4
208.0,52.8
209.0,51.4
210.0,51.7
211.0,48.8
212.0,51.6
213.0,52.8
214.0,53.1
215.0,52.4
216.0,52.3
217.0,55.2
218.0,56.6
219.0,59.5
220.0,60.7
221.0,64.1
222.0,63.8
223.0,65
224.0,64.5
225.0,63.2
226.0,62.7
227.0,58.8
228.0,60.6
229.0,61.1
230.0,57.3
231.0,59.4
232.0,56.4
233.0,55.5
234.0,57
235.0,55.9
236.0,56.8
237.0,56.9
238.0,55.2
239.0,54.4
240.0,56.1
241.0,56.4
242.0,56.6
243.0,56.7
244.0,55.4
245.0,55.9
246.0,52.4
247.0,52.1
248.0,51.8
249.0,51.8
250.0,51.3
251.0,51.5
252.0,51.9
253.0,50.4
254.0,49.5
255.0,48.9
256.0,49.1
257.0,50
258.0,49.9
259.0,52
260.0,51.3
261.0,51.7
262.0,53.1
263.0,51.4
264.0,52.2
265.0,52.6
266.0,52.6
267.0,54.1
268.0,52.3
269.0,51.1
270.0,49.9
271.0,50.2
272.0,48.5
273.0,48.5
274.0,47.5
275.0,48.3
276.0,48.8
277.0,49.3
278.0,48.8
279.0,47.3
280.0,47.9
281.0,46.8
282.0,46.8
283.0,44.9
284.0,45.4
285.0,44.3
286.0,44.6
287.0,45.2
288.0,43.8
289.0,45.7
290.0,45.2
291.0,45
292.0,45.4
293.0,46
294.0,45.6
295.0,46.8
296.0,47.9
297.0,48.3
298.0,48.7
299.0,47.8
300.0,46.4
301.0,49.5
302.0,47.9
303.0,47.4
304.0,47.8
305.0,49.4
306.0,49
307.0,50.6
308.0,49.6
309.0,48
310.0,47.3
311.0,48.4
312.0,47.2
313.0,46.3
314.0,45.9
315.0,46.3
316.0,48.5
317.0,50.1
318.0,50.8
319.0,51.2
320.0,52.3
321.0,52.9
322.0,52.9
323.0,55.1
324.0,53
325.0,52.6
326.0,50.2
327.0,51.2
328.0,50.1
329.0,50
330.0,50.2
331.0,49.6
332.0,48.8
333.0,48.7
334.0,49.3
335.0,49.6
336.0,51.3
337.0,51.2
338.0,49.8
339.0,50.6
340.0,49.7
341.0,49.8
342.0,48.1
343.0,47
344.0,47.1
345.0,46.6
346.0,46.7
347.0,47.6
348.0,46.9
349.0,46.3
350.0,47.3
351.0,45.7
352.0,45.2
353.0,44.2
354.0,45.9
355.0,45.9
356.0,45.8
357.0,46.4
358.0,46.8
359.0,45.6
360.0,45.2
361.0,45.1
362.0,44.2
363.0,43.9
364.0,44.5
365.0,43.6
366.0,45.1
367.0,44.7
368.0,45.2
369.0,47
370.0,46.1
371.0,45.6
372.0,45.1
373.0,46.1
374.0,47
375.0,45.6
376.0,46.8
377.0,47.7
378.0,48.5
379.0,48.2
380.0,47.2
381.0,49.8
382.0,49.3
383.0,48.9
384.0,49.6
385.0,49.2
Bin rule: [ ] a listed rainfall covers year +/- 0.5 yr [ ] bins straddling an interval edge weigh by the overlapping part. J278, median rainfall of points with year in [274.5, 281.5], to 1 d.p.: 48.3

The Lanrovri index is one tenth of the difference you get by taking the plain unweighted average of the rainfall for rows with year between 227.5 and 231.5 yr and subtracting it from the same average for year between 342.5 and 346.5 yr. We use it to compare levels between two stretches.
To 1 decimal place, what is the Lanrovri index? -1.3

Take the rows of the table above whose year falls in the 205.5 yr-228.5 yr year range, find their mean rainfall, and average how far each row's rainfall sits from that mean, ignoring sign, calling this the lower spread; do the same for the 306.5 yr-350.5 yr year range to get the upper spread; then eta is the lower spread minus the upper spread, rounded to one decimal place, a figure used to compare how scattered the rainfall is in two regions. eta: 3.1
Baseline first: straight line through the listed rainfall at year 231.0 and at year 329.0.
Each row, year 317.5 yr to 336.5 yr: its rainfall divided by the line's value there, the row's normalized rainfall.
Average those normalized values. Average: 1.02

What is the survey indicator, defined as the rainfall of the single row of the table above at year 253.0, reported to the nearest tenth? 50.4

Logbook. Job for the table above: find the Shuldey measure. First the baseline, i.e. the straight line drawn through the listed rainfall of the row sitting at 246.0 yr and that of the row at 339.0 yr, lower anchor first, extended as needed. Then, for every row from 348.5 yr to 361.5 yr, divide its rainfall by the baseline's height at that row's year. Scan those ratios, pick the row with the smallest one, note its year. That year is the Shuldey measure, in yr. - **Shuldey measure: 353.0 yr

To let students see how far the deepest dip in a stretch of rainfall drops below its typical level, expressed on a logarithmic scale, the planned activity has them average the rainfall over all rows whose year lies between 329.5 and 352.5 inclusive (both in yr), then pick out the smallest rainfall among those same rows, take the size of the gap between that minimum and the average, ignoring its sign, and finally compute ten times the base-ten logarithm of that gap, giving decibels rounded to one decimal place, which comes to 5.0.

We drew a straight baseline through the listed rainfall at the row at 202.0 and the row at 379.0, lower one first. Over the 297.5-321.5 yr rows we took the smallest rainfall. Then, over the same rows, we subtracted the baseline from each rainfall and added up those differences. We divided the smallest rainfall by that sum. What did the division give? 5.26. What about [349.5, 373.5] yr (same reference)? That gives -0.65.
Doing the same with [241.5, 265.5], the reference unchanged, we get 0.57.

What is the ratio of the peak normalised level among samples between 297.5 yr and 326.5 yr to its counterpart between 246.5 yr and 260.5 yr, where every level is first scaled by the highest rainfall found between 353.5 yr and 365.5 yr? 1.06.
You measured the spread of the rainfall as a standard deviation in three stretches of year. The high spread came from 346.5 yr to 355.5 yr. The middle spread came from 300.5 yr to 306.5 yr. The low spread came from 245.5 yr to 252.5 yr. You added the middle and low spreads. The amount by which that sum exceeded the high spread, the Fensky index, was 0.2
